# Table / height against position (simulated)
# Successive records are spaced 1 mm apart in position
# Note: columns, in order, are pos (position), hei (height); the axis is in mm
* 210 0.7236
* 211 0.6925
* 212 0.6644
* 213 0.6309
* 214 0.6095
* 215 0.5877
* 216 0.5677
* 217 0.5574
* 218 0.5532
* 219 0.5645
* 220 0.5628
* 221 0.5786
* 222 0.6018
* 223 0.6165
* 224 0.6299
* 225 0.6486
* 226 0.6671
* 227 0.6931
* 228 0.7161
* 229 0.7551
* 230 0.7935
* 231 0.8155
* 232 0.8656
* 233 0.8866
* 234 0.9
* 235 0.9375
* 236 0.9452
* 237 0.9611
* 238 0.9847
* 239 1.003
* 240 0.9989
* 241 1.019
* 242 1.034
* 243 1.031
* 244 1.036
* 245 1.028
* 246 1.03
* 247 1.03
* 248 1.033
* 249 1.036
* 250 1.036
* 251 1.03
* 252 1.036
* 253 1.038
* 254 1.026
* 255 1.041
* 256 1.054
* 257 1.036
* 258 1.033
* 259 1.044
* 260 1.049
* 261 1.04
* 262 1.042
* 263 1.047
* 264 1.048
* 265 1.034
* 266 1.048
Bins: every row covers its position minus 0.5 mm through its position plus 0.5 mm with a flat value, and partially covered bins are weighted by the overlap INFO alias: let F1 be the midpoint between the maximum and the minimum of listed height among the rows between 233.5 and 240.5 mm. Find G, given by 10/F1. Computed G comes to 10.5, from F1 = 0.95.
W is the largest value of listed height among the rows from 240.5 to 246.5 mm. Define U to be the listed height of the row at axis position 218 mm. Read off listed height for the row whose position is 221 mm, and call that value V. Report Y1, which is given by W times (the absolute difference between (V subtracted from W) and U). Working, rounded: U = 0.5532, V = 0.5786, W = 1.036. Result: 0.1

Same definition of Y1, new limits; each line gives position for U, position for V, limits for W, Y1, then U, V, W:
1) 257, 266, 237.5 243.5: 1.1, 1.036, 1.048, 1.034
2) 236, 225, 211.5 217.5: 0.6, 0.9452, 0.6486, 0.6644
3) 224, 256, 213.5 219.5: 0.7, 0.6299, 1.054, 0.6095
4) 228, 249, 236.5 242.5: 0.7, 0.7161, 1.036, 1.034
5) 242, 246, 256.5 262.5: 1.1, 1.034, 1.03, 1.049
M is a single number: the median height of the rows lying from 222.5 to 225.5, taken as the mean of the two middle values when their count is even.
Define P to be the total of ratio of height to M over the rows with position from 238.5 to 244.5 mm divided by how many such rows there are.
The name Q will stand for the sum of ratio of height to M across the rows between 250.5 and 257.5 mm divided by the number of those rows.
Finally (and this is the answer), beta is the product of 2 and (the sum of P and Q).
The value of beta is 6.5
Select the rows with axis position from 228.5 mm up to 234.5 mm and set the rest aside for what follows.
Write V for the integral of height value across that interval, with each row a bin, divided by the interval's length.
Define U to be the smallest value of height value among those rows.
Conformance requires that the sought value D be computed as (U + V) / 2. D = 0.80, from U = 0.7551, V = 0.84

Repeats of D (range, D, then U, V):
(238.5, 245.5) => 1.01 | 0.9989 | 1.02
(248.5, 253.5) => 1.03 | 1.03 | 1.04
